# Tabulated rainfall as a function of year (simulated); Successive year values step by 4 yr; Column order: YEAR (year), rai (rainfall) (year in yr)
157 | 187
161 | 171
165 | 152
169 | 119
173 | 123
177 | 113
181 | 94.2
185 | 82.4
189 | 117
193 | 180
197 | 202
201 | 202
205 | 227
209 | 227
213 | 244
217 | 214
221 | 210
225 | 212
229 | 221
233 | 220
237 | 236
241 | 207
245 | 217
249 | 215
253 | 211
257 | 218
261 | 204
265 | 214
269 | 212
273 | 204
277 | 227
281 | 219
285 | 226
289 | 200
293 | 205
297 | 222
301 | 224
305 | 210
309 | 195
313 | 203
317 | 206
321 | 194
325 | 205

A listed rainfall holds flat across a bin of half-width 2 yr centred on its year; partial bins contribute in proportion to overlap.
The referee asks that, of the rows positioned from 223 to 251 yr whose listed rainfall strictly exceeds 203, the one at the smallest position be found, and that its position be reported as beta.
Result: 225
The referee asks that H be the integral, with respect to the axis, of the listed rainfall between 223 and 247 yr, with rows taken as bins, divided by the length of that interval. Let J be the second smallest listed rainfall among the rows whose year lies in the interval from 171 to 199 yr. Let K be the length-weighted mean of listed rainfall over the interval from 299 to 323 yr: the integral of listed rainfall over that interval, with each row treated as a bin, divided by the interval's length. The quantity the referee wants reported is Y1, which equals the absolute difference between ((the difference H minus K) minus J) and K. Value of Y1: 286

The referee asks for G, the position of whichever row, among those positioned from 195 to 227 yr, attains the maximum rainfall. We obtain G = 213 yr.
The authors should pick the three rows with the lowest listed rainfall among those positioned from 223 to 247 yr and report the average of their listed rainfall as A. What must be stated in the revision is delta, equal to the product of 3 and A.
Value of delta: 636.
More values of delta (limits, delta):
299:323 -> 592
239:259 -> 633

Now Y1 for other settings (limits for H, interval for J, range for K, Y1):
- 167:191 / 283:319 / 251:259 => 521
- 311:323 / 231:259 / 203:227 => 455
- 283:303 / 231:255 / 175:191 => 199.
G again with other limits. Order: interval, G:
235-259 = 237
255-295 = 277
